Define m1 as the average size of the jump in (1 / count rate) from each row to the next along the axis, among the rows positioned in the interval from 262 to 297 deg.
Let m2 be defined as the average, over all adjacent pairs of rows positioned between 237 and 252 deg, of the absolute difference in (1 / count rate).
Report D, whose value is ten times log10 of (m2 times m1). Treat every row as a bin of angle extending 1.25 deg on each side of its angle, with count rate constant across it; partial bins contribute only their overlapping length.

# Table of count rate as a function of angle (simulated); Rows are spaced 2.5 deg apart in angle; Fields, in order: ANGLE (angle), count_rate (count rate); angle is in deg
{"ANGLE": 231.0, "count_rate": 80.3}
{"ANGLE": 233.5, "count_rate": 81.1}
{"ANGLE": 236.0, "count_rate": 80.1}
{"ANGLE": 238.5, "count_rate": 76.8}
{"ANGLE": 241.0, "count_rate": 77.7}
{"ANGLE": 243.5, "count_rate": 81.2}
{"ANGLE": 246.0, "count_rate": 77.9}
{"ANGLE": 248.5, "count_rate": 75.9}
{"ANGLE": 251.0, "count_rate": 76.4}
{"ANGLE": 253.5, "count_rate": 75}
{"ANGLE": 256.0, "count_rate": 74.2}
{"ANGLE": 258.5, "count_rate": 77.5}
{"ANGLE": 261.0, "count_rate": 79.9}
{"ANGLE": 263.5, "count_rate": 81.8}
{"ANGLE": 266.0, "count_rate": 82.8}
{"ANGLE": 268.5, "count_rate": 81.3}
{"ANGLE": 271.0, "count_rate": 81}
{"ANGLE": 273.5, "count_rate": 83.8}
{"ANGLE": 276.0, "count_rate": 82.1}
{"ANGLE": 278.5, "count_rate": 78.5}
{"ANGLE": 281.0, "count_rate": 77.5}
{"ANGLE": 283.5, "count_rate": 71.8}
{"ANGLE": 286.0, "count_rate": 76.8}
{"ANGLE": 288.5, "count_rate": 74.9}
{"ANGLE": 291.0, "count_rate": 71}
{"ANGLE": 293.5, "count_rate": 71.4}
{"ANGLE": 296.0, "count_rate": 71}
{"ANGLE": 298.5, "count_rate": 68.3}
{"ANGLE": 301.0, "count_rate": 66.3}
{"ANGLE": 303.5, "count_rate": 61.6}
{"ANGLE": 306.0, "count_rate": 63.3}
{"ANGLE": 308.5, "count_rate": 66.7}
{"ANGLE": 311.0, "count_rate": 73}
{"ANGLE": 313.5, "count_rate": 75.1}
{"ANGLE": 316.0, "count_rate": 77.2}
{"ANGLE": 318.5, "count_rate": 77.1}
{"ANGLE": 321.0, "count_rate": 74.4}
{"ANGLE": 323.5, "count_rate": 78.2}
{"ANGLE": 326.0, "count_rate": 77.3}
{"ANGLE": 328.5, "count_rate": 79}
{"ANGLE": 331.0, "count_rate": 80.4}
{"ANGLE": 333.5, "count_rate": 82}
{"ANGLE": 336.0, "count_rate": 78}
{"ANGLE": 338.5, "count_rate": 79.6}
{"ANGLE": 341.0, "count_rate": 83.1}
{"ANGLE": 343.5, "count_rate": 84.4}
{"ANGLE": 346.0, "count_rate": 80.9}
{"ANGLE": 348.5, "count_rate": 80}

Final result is -69.0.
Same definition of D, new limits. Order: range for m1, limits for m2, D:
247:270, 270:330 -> -68.8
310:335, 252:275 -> -70.7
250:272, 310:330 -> -70.7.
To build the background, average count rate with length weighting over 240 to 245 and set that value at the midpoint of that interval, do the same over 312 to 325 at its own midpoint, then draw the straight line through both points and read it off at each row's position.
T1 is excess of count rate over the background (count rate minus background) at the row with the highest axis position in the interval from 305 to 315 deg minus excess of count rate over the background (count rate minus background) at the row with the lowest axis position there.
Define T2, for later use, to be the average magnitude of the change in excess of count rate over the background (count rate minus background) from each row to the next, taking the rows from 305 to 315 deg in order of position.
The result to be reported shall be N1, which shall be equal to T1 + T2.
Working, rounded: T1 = 12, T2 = 4.04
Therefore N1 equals 16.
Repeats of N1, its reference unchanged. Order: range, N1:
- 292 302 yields -3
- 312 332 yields 8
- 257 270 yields 6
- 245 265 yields 6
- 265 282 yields -3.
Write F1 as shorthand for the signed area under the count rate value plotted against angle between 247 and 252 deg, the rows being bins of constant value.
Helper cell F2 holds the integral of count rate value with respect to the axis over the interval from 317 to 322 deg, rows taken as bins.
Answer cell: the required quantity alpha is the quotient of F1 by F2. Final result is 1.00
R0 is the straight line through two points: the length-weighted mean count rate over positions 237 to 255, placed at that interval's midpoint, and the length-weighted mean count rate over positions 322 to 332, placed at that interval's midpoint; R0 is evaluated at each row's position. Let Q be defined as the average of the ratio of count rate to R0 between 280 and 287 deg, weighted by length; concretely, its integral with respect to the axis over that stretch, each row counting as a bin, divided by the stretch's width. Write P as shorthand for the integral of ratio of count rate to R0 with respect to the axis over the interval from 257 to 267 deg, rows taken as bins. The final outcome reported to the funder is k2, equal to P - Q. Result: 9.4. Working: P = 10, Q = 0.97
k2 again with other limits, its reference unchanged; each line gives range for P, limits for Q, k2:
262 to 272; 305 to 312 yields 9.7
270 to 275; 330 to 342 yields 4.3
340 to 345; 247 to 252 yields 4.3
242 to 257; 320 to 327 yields 13.9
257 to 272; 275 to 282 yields 14.6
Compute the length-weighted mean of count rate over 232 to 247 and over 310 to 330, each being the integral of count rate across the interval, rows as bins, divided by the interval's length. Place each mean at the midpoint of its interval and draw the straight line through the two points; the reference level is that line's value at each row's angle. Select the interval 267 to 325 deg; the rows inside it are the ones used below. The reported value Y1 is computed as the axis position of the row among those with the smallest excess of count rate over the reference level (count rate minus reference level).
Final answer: 303.5 deg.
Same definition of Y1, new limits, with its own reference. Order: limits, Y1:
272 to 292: 291.0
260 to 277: 261.0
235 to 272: 256.0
